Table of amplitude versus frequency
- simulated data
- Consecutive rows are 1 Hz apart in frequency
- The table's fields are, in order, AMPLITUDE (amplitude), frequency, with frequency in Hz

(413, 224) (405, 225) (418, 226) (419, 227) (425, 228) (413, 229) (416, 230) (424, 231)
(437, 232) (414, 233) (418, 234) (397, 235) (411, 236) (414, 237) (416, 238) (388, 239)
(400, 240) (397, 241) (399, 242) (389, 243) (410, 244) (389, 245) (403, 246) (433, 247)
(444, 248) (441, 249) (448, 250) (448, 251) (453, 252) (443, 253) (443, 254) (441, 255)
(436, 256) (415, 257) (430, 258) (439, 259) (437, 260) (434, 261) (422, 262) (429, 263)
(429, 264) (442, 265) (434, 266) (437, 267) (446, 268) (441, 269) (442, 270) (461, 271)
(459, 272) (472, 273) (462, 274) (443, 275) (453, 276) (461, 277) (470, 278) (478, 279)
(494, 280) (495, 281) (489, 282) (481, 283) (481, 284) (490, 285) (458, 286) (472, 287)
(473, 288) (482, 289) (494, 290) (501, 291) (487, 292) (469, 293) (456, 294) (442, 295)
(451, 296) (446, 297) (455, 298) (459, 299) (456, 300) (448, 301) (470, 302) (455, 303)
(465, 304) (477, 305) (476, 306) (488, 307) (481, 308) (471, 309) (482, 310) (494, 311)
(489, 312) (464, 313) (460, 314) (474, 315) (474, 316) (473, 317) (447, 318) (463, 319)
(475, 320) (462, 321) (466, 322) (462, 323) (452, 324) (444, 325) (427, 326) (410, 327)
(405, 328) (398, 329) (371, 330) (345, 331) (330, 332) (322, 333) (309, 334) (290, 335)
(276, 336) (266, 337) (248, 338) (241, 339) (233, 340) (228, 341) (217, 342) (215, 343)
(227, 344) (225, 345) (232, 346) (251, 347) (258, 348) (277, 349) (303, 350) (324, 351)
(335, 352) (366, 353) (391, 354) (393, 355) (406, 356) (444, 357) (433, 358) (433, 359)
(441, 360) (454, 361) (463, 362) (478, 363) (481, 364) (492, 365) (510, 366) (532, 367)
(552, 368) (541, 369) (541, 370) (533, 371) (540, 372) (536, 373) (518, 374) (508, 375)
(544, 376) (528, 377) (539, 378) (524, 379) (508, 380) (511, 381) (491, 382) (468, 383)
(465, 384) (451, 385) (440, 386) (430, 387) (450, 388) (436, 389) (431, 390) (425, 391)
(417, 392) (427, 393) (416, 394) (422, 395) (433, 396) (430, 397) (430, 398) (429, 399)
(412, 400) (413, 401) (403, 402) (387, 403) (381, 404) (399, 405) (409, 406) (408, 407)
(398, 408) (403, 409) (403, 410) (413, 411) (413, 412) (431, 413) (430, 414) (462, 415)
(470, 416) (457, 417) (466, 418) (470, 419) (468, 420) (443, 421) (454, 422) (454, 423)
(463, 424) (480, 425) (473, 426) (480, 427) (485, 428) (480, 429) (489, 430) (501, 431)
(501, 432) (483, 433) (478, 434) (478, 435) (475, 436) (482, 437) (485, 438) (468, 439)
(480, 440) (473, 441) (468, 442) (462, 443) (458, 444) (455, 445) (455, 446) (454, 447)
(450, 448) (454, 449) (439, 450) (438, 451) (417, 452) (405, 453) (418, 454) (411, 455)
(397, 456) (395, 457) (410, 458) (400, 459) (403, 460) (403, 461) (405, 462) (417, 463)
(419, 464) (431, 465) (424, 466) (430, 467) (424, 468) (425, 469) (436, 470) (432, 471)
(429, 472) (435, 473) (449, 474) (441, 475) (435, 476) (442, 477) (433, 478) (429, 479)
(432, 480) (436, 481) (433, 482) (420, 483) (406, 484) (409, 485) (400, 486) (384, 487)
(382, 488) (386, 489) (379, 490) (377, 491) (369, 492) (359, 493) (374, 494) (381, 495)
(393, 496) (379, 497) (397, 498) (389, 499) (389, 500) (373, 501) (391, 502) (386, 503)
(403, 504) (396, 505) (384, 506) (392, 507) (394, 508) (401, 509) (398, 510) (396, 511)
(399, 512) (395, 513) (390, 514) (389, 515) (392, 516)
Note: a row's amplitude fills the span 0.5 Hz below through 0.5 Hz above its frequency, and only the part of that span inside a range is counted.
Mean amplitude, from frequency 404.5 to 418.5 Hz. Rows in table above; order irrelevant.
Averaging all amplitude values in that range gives 426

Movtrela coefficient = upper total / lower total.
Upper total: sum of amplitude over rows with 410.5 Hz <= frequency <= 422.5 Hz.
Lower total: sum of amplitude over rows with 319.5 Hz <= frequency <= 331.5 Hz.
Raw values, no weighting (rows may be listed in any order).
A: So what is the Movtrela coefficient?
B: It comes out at 1.05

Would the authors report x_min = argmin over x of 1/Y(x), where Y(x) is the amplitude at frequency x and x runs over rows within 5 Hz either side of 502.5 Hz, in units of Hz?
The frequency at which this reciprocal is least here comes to 504 Hz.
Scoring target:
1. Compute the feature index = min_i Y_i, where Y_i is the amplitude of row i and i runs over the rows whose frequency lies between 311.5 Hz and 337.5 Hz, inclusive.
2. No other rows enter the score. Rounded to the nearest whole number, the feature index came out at 266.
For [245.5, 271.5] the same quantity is 403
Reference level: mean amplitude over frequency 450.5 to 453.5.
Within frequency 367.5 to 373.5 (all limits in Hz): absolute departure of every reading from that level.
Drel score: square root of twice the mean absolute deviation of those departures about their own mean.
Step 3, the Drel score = 2.9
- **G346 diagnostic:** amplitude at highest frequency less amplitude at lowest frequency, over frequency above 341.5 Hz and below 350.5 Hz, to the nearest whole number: 86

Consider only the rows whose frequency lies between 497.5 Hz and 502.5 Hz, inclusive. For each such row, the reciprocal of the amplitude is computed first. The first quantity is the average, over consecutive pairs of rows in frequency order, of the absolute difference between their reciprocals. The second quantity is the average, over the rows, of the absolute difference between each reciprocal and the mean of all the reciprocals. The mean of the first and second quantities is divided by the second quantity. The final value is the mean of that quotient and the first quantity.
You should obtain 0.69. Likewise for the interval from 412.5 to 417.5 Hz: 0.46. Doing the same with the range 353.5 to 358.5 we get 0.45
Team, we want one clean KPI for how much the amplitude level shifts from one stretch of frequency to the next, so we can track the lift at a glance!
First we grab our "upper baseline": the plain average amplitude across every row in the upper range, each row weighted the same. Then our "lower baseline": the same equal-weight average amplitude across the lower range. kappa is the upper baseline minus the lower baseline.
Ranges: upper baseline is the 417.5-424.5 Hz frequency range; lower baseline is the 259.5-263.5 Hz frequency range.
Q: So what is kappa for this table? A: 29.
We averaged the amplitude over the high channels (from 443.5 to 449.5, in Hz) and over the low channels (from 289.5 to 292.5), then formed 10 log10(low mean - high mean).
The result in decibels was 16.0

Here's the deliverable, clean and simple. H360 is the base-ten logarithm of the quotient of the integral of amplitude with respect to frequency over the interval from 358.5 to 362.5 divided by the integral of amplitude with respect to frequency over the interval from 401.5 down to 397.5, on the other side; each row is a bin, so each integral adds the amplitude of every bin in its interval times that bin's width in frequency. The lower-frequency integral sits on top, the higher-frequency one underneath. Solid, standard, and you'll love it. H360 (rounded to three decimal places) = 0.027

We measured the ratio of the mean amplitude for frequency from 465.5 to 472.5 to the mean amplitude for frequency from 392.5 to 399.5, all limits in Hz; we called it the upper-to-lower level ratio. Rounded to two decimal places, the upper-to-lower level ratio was 1.00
